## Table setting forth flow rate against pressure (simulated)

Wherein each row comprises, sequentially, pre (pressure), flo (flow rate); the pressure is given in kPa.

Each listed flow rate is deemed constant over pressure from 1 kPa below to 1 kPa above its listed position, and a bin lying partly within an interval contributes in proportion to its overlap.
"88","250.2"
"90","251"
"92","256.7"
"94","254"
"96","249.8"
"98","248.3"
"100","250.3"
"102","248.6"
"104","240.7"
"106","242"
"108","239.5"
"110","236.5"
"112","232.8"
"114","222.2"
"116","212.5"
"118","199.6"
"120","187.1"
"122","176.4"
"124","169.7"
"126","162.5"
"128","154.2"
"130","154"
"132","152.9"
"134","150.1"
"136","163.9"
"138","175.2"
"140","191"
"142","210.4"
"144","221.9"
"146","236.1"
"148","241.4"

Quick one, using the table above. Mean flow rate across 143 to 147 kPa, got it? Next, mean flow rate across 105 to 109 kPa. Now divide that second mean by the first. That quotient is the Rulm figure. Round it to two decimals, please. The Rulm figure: 1.05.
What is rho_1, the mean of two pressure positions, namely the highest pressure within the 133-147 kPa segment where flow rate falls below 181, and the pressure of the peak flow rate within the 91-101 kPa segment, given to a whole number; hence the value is 115 kPa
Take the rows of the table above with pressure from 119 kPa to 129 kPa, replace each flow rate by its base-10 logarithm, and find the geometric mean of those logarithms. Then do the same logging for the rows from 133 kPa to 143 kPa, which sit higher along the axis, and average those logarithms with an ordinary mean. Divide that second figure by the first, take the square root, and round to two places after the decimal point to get 1.00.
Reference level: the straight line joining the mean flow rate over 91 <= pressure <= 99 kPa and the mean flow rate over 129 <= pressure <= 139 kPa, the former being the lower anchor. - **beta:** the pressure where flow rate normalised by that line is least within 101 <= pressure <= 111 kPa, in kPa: 104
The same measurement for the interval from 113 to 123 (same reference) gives 122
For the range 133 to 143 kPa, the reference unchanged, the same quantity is 134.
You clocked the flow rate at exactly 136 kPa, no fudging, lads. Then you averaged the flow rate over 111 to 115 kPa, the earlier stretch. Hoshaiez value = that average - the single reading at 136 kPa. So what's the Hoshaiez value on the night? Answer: 64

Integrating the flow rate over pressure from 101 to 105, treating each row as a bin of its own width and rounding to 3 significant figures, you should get 979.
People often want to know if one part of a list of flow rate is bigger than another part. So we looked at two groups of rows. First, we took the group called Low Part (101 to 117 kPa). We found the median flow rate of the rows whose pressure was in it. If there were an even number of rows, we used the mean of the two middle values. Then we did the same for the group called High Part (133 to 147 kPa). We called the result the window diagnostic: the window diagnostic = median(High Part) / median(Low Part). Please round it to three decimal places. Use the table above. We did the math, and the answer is 0.803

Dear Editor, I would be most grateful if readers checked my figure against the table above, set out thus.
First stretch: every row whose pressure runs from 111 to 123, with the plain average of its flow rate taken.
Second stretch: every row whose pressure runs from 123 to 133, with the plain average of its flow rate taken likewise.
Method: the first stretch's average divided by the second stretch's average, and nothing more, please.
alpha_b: 1.3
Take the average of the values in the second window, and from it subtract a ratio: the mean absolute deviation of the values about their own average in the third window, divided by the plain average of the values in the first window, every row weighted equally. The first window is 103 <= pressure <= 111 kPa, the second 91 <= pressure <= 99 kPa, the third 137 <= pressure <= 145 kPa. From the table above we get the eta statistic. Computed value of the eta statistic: 252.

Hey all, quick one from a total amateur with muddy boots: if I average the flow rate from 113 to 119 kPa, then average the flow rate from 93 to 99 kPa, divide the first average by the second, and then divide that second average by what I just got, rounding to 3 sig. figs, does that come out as 297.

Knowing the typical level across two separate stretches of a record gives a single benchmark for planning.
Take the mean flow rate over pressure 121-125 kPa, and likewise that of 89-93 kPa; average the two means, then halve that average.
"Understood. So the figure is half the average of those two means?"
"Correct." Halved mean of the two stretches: 107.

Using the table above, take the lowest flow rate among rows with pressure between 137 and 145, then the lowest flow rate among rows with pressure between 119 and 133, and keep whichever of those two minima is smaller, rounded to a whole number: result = 153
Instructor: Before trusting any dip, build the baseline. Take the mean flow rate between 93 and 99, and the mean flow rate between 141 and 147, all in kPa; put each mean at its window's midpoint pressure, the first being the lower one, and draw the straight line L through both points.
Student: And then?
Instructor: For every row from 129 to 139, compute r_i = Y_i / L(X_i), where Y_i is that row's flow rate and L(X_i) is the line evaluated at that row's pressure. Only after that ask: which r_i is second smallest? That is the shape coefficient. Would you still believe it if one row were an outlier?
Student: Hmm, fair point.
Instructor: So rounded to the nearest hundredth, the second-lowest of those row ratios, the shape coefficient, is 0.67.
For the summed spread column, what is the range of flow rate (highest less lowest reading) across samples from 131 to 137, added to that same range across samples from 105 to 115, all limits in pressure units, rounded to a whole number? 34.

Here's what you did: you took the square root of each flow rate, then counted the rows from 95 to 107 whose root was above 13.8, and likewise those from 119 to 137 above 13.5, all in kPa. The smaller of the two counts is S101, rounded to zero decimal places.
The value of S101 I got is 1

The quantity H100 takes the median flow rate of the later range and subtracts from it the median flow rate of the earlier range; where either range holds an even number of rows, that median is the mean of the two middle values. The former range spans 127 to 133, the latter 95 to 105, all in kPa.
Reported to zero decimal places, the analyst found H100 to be -95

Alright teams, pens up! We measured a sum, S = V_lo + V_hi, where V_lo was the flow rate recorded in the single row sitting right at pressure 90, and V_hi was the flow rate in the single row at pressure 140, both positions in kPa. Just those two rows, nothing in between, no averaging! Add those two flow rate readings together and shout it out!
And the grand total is 442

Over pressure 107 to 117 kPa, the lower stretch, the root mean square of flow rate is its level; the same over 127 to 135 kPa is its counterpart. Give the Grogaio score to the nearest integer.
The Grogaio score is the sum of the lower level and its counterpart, 382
